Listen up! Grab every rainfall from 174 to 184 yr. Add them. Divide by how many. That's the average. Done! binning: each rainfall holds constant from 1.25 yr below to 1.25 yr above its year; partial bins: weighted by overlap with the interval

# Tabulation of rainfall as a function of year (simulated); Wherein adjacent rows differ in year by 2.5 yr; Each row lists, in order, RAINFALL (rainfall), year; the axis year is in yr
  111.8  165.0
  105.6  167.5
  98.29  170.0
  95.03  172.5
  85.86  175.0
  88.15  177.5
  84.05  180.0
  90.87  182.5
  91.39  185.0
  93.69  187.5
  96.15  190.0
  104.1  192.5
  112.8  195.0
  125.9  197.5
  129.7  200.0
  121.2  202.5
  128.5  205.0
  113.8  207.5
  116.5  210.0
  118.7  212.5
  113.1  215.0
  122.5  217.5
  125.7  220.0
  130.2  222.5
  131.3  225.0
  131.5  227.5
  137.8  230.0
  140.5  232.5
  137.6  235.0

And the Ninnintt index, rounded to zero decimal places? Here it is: 87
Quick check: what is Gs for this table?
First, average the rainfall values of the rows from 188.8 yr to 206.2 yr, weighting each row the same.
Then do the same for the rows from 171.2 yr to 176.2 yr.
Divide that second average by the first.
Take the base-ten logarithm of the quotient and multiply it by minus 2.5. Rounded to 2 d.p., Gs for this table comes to 0.28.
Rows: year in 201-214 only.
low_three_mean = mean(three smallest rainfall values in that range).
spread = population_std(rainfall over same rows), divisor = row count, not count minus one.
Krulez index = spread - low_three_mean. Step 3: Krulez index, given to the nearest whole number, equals -111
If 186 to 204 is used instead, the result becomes -85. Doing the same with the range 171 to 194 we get -80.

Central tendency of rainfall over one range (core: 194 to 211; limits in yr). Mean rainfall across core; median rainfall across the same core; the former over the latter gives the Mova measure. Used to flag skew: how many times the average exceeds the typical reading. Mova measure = 1.00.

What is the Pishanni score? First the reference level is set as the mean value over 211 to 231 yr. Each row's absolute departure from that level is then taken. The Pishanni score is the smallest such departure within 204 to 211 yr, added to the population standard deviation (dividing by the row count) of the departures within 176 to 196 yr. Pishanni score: 11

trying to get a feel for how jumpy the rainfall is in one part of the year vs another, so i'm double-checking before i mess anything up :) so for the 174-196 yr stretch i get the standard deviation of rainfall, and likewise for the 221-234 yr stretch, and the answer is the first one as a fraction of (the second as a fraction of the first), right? 18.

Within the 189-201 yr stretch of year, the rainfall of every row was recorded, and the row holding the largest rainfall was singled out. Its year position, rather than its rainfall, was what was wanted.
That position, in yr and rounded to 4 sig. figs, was 200.0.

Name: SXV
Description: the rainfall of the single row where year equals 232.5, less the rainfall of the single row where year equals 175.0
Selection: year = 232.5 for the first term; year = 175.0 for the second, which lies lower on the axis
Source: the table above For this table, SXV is 55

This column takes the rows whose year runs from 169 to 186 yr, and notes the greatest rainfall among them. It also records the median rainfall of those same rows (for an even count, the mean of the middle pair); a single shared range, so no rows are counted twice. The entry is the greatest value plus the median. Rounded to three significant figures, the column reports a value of 189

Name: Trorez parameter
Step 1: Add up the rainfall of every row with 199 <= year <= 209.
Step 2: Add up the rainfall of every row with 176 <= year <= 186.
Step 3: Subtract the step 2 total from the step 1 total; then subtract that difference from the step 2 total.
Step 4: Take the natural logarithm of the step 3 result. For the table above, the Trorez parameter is 5.4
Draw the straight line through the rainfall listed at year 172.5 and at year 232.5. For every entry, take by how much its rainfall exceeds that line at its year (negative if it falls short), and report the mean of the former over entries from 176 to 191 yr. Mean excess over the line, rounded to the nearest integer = -13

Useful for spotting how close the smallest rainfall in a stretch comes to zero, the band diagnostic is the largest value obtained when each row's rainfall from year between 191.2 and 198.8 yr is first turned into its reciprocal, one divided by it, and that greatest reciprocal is 0.0096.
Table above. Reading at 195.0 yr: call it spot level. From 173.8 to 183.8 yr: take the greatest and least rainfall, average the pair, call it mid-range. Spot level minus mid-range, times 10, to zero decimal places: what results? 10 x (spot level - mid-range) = 253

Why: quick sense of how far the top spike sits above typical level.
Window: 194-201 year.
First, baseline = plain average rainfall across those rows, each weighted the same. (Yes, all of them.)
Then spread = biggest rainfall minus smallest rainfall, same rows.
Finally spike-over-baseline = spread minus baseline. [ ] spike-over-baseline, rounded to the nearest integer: -106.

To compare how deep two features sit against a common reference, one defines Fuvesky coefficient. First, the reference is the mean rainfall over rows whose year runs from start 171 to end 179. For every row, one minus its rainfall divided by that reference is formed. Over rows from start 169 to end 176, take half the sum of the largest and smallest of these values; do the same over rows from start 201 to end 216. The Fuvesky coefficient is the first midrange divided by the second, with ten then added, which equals 10.1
